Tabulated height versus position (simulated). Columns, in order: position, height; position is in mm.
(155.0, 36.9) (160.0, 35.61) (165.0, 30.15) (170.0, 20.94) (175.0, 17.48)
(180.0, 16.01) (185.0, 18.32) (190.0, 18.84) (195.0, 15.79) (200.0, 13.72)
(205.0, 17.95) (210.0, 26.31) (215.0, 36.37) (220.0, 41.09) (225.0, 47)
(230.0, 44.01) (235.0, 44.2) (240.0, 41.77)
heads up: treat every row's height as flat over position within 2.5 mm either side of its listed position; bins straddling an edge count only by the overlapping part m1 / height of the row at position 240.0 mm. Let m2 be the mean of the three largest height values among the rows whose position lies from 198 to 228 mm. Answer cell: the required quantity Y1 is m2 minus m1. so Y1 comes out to 0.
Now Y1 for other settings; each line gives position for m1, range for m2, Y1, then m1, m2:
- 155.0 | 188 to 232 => 7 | 36.9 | 44.0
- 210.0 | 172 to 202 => -8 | 26.31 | 18.2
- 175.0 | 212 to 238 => 28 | 17.48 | 45.1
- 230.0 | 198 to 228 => -3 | 44.01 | 41.5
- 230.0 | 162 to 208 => -21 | 44.01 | 23.3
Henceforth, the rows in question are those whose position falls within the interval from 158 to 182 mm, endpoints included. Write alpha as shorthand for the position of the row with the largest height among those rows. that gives 160.0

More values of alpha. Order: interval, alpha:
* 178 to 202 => 190.0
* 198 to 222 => 220.0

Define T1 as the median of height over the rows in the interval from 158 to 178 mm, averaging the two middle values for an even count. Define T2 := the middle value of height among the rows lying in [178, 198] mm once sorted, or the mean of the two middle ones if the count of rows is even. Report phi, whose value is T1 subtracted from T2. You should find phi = -8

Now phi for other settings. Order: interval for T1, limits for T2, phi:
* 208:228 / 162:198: -20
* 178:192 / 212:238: 26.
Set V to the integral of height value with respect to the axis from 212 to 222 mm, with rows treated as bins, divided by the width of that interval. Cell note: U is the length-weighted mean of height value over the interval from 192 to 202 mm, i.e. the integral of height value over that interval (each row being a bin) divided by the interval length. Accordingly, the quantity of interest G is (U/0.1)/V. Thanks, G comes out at 4.0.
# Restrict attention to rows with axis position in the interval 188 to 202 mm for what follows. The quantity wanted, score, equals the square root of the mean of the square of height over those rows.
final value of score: 16.3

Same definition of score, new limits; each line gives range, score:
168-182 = 18.3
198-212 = 20.0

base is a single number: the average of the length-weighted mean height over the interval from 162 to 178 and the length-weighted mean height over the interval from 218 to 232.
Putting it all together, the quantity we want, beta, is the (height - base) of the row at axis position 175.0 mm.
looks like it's -16.1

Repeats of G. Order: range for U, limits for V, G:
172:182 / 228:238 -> 3.9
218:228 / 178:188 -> 25.5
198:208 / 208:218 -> 5.1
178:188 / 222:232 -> 3.8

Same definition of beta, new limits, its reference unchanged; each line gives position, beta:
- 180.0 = -17.6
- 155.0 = 3.3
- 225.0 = 13.4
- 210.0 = -7.3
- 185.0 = -15.3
